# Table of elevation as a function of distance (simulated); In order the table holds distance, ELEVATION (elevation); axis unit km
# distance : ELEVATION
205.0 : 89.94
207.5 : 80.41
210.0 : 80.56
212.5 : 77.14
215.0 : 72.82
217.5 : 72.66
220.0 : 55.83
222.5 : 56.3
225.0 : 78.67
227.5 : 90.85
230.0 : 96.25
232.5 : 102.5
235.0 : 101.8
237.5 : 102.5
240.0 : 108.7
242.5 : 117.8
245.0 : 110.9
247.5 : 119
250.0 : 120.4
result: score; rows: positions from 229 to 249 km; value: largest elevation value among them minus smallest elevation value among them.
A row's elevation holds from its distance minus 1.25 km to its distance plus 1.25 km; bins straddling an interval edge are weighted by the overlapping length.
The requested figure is 23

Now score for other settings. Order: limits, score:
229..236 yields 6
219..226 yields 23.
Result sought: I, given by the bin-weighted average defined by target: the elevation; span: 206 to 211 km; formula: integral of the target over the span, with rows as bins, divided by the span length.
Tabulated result 81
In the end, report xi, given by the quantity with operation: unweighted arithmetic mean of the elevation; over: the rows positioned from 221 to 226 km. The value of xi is 67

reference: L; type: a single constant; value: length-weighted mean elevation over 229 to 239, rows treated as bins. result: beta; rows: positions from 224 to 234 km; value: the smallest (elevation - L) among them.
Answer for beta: -22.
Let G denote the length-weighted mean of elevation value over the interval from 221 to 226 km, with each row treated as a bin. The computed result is 66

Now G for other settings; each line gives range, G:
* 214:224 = 65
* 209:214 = 78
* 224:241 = 97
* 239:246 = 113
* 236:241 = 105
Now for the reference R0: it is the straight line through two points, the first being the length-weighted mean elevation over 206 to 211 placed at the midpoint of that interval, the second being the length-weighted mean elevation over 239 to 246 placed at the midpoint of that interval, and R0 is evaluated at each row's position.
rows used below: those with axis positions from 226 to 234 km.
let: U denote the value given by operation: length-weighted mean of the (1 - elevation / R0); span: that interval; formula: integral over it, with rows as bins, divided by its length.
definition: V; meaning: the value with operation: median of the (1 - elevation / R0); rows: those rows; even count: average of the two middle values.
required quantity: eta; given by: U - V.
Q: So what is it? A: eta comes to 0.002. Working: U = 0.05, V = 0.05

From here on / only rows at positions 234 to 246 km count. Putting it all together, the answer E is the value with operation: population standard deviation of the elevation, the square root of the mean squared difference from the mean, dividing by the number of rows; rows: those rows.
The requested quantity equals 5.9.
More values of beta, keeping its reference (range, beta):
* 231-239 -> 1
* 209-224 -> -45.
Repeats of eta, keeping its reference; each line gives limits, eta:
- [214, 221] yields 0.058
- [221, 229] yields 0.038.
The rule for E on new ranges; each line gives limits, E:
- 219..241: 19.0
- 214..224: 8.3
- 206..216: 3.1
